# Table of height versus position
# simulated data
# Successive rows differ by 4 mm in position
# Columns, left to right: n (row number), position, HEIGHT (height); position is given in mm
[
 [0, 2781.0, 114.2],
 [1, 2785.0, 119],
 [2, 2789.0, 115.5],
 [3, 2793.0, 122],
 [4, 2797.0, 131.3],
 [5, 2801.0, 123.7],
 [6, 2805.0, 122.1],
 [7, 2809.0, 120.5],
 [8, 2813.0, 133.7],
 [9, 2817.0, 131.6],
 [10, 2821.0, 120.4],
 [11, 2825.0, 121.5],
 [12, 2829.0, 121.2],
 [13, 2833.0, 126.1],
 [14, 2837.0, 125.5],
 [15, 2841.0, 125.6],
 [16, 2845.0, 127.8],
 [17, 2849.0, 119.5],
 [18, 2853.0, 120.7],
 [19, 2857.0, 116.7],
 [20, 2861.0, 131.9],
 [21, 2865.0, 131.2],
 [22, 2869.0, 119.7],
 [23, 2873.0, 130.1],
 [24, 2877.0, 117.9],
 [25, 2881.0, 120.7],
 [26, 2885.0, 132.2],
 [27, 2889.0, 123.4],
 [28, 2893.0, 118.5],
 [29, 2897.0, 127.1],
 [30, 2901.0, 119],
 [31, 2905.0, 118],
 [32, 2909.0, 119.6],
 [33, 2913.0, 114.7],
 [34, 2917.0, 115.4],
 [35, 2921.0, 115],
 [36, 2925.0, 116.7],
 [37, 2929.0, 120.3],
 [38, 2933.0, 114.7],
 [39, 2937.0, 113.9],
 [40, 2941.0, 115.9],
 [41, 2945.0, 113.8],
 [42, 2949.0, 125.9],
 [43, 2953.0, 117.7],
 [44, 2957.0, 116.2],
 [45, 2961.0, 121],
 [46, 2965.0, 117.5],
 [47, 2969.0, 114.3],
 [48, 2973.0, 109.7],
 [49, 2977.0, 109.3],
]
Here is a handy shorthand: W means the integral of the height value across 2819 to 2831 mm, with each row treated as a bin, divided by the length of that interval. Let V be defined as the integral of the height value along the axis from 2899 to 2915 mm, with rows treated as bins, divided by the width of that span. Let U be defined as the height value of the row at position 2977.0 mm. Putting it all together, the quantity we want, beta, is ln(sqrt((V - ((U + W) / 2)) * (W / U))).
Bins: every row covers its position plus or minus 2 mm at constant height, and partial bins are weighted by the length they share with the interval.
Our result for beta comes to 0.54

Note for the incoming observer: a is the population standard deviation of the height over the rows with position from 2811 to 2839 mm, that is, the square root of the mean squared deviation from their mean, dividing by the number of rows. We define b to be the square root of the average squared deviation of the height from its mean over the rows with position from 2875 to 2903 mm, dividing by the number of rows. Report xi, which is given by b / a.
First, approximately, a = 4.9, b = 4.9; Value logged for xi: 1.0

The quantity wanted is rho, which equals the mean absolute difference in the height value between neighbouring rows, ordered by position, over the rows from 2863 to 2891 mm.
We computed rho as 9.5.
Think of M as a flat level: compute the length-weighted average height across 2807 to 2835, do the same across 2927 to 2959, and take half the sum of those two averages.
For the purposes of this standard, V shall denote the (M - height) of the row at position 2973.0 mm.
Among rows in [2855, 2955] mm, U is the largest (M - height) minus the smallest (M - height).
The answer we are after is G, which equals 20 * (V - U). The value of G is -139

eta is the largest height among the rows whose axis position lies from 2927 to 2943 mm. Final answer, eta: 120.3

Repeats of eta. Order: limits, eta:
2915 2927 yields 116.7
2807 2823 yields 133.7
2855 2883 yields 131.9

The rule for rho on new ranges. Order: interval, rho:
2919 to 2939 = 2.9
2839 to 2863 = 6.2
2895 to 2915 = 3.9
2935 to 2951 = 5.4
